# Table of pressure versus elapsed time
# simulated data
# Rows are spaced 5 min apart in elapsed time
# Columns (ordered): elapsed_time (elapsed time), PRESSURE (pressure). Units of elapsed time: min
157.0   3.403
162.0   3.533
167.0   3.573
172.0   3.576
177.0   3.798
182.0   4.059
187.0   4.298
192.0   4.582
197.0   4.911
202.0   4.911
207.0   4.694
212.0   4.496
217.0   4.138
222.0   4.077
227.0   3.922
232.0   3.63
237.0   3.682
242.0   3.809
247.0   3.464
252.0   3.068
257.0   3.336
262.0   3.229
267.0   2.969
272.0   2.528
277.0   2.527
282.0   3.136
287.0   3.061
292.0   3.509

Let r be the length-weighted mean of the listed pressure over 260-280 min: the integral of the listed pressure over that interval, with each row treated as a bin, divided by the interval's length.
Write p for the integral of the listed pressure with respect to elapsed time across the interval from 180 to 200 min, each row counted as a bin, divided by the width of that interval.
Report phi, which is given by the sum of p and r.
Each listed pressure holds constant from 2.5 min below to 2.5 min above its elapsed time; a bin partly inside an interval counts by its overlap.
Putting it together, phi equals 7.29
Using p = 4.5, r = 2.8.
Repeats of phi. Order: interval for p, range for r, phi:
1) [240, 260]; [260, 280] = 6.22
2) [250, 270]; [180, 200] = 7.62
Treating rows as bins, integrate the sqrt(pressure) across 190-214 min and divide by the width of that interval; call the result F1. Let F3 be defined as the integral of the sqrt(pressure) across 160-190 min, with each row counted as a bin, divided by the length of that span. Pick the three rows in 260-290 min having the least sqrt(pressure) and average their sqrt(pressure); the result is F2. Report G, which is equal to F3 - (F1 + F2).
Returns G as -1.9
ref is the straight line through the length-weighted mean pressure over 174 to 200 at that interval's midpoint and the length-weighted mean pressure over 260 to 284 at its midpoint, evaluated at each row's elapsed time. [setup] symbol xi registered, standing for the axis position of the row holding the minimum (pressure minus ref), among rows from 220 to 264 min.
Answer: 252.0 min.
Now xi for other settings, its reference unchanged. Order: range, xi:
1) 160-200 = 162.0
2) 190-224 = 217.0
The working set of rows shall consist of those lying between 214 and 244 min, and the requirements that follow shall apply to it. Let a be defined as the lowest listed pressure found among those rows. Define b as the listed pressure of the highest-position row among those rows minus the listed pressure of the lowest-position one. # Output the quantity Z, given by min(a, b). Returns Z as -0.3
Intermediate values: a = 3.63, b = -0.3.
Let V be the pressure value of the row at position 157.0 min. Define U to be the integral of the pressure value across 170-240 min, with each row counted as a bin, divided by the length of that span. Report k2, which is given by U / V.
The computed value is 1.23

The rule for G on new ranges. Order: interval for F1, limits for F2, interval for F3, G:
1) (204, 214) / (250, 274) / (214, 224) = -1.8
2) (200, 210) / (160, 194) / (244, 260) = -2.3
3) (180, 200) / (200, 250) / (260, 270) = -2.3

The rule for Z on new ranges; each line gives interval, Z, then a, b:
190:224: -0.5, 4.077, -0.5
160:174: 0.0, 3.533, 0.0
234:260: -0.3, 3.068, -0.3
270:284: 0.6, 2.527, 0.6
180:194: 0.5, 4.059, 0.5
